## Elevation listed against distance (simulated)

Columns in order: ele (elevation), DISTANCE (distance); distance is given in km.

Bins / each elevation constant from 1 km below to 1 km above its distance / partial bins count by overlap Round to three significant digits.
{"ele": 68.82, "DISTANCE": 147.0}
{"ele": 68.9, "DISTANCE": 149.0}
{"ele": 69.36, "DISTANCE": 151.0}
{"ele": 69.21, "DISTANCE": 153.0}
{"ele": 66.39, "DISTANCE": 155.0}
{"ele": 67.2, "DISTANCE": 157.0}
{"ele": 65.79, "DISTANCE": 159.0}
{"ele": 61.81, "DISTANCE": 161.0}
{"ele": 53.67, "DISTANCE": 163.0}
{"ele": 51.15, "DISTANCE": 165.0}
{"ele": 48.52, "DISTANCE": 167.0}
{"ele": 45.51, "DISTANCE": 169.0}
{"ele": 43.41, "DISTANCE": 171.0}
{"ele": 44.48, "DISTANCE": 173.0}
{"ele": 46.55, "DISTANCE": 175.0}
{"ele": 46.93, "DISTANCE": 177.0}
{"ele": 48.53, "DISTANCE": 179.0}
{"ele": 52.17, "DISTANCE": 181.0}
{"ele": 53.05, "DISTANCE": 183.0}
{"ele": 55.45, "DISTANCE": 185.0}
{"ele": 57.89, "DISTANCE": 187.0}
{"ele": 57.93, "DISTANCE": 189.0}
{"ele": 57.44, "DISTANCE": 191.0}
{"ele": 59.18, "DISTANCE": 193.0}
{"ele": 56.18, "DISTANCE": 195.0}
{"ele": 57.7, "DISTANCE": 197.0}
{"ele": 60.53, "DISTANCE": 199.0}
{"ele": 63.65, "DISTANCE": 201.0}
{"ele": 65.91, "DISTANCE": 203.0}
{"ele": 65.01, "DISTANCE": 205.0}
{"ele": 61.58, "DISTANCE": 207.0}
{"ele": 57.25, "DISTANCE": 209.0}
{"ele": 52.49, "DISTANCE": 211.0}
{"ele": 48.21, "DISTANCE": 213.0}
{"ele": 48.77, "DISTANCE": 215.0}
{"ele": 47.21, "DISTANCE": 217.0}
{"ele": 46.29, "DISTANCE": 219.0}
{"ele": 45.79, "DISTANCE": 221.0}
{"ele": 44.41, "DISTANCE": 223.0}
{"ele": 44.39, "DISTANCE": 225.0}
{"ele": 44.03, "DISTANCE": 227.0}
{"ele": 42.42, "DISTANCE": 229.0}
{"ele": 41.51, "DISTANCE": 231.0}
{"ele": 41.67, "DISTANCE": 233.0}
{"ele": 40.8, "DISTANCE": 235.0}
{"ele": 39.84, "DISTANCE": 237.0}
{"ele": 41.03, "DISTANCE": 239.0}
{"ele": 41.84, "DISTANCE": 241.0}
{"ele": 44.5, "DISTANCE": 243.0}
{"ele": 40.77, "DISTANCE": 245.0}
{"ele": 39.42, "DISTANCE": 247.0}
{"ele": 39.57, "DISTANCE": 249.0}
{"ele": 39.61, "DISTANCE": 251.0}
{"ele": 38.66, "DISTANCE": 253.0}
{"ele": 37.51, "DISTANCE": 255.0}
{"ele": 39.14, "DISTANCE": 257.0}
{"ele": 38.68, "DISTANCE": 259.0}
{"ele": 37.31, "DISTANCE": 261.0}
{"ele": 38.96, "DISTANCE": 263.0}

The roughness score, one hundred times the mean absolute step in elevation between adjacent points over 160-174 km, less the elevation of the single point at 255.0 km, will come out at 287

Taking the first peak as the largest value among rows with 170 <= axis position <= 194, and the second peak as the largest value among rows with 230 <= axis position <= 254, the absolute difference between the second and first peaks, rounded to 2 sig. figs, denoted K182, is 15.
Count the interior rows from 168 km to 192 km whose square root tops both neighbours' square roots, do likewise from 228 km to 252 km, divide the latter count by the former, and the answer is 2.0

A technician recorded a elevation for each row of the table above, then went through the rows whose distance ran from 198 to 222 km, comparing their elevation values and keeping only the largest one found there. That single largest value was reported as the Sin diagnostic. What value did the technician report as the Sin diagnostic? 65.91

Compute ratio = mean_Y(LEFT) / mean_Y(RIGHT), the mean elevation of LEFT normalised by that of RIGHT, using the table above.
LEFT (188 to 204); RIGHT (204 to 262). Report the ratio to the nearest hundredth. 1.34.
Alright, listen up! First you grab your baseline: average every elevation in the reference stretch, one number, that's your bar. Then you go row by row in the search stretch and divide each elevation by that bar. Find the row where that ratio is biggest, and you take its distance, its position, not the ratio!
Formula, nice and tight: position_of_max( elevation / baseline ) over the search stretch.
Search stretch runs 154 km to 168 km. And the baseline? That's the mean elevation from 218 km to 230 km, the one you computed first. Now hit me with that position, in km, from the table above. 157.0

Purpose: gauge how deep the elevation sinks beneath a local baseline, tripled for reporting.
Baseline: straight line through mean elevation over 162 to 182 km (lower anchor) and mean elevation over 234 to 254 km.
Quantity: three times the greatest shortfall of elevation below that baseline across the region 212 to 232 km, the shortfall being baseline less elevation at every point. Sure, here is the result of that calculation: 1.3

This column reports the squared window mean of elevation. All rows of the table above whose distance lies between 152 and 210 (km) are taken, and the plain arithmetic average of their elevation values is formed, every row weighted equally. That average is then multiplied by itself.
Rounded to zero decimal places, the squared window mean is 3198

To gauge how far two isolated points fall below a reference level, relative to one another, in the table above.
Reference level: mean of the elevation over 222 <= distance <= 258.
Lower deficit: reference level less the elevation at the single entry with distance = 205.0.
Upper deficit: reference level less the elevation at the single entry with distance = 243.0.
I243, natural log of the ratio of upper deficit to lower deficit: -2.0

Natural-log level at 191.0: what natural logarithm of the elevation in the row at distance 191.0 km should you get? 4.051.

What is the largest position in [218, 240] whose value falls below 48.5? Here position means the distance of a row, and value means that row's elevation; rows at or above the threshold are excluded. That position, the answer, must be 239.0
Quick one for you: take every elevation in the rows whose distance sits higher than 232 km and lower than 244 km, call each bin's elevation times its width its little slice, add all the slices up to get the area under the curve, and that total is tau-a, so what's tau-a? 499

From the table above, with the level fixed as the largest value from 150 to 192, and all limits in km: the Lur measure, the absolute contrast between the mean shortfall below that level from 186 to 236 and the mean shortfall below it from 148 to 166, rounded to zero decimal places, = 11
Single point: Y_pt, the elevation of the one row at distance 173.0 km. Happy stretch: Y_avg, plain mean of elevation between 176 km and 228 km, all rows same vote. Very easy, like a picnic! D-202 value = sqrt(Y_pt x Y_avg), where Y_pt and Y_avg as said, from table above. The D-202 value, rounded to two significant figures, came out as 49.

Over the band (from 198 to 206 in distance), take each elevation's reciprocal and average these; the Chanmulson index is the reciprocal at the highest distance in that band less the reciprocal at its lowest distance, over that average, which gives -0.073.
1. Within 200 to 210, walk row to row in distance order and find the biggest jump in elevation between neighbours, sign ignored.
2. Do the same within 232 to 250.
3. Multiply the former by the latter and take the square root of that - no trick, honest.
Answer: 4.0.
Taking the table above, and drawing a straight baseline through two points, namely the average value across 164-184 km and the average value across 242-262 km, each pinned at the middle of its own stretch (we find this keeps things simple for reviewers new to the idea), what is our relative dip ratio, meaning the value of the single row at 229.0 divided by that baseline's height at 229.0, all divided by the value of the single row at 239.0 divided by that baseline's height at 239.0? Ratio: 1.0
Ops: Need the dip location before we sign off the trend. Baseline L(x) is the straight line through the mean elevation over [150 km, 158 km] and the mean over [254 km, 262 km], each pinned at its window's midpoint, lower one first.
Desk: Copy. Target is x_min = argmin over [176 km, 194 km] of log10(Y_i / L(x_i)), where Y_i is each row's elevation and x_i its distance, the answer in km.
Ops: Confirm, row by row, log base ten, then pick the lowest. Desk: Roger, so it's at 177.0 km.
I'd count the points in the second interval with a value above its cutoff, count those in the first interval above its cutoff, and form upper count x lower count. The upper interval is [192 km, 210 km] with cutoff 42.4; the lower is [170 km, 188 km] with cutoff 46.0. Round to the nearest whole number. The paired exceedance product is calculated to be 63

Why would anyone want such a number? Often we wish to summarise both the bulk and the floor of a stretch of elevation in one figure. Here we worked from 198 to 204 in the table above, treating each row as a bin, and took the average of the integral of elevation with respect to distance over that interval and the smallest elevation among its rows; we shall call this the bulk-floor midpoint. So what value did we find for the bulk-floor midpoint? 220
